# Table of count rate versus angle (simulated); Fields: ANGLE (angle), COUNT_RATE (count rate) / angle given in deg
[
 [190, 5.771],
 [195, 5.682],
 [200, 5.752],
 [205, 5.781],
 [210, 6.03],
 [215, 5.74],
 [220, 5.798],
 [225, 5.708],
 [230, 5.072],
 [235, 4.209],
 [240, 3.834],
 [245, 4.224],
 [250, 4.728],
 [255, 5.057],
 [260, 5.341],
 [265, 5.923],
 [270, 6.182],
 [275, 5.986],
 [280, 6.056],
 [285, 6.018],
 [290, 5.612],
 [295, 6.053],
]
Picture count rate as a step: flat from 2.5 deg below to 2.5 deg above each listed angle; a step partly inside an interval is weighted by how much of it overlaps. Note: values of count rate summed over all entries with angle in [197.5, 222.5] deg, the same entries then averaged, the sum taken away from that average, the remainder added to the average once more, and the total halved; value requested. -8.7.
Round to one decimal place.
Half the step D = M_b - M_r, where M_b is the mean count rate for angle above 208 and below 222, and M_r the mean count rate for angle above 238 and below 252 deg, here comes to 0.8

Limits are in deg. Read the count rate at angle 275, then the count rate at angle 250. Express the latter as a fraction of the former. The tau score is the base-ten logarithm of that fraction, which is -0.10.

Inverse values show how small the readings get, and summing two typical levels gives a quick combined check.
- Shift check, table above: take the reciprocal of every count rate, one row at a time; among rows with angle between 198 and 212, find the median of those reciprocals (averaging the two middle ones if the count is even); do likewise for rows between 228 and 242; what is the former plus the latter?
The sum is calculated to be 0.411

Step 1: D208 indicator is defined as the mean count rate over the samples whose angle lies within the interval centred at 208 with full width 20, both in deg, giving 5.8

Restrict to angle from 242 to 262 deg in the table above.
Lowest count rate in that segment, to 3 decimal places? 4.224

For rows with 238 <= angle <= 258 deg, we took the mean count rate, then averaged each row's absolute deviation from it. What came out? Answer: 0.43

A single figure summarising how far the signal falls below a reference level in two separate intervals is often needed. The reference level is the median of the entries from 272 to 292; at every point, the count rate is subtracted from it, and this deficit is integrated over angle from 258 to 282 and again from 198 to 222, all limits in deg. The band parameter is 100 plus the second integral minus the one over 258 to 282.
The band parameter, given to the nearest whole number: 102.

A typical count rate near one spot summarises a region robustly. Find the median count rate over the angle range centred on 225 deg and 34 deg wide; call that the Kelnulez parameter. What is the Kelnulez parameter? 5.71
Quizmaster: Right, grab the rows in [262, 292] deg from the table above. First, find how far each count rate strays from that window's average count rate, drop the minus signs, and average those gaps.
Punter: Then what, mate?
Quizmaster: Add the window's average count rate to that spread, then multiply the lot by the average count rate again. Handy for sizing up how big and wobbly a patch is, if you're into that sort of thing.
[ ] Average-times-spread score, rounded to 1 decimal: 36.3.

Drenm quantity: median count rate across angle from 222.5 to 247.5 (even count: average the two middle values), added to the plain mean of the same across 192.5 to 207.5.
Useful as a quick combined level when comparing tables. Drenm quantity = 10.0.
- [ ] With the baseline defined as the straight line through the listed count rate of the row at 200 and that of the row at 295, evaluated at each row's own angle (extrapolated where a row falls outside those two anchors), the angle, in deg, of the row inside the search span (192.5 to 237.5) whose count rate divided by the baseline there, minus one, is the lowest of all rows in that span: 235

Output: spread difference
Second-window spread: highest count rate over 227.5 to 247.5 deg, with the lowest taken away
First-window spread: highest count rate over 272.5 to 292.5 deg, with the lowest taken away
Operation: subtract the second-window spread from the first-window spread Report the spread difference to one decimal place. -0.8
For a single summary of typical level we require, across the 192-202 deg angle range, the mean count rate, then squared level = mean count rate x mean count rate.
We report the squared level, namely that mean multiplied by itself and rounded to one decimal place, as 32.7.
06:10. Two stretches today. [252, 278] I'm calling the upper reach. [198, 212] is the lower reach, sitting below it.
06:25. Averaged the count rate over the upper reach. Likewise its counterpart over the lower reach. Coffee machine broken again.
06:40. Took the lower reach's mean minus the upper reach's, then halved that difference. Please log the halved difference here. 0.08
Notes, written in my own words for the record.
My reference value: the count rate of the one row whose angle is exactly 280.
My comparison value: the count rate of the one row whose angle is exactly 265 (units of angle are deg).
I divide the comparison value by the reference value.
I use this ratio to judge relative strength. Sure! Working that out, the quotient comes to 0.98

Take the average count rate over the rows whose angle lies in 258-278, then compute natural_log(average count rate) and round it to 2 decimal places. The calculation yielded 1.77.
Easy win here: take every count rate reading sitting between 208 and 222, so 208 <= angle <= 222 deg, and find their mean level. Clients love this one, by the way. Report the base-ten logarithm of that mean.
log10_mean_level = 0.77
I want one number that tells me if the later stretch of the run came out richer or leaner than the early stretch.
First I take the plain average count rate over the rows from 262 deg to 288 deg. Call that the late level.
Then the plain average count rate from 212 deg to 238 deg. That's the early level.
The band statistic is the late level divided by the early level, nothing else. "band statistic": 1.14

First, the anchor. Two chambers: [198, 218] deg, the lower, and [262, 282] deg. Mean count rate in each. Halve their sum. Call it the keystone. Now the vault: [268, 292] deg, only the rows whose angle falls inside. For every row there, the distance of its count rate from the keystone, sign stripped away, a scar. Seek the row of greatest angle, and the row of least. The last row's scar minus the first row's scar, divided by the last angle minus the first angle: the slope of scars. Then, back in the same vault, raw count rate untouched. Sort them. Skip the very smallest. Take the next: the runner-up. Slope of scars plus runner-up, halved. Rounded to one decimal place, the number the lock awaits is 3.0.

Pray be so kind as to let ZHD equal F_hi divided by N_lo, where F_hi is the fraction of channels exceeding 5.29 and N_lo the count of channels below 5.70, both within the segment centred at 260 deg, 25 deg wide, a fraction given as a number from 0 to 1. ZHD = 0.2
